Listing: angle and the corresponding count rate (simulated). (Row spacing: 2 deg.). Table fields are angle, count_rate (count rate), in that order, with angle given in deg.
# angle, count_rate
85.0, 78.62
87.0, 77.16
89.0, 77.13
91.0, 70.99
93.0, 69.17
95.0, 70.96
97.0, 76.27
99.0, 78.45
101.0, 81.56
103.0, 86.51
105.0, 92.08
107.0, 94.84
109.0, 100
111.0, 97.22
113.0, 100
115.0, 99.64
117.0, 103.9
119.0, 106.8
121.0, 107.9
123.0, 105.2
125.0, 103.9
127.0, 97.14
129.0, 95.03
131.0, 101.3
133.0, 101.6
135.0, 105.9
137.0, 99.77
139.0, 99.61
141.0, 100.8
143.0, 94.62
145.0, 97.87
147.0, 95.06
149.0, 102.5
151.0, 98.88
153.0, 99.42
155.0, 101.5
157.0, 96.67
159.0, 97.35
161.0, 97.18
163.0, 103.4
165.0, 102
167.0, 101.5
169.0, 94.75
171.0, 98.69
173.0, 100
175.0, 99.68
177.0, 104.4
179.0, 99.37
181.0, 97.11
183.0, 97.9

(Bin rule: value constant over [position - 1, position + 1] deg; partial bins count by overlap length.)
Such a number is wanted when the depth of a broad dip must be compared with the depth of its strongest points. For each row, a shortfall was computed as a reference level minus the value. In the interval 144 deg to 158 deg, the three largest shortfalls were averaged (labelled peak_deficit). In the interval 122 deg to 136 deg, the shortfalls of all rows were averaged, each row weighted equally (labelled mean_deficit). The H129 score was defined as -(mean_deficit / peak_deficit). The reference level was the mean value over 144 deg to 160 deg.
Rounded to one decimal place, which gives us 1.3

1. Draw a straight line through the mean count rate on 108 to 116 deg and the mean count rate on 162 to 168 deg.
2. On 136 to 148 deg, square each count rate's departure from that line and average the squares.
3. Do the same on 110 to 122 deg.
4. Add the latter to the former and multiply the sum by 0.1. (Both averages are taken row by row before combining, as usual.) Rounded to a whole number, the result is 4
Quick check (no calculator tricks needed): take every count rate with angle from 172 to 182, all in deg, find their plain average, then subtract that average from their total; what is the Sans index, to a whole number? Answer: 400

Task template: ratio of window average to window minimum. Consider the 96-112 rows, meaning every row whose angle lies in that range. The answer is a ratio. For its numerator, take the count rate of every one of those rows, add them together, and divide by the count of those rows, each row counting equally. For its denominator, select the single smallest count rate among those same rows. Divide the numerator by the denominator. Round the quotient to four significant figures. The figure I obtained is 1.159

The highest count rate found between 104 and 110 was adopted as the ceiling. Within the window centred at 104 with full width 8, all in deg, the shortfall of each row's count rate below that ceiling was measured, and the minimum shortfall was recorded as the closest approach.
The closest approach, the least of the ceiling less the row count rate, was 5.2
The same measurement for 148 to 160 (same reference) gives -2.5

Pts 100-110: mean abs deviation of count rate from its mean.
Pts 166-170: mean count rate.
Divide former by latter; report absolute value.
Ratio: 0.057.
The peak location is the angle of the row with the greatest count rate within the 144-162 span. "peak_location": 149.0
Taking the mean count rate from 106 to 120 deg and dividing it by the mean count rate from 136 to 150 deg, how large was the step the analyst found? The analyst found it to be 1.018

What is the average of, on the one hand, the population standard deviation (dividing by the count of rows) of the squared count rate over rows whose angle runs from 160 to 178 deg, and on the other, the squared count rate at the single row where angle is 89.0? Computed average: 3261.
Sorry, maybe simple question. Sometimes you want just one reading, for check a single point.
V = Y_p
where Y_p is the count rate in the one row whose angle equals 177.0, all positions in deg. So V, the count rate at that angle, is 104.4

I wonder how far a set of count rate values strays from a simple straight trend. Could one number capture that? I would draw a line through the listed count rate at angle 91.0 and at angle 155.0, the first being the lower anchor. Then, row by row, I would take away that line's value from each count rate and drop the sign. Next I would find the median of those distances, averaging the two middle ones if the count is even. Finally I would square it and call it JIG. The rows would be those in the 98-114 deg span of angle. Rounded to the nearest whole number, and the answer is 235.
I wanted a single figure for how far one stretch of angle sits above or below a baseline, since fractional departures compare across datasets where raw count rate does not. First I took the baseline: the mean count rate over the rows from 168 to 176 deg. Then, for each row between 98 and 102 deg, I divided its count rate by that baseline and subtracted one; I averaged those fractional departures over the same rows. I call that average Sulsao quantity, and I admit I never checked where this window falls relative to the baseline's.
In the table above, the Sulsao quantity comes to -0.19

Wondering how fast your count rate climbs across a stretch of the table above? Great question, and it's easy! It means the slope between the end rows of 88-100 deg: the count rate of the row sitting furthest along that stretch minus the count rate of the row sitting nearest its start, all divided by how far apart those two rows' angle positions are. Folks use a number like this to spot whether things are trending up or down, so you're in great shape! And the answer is 0.1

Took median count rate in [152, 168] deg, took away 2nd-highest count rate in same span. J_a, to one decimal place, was -1.5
